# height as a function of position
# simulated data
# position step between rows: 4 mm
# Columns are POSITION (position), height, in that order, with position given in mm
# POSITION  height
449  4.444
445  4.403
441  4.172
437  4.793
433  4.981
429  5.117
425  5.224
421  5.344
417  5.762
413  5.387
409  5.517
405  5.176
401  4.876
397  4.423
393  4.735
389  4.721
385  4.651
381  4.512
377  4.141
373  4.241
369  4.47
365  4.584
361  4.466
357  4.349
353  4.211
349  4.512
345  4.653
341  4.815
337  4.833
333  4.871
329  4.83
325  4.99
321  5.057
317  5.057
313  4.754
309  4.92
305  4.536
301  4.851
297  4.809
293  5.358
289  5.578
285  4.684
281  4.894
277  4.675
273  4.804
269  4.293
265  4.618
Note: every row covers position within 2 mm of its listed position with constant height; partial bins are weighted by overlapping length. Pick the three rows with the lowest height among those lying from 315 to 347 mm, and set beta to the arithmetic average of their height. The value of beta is 4.8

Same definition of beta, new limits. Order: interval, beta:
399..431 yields 5.1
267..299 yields 4.6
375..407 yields 4.4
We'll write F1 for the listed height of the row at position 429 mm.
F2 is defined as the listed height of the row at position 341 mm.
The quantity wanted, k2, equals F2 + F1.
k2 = 9.93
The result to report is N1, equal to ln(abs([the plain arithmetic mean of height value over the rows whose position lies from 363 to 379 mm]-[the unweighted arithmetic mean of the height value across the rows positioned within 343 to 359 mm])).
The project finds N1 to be -2.6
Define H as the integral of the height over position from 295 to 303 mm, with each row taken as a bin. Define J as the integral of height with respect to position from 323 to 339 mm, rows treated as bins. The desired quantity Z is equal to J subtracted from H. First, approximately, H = 39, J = 78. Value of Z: -39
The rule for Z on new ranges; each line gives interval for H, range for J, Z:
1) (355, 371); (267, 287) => -22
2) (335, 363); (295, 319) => 12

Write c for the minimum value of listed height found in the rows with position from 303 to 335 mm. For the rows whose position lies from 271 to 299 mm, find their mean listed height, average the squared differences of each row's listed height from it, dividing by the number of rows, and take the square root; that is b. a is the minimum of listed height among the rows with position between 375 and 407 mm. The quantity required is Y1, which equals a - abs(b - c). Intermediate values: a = 4.141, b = 0.33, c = 4.536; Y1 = -0.07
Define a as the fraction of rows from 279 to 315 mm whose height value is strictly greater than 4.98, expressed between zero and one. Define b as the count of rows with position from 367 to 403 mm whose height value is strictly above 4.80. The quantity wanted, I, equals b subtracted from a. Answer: -0.8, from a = 0.22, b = 1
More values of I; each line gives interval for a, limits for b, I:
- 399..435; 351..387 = 0.9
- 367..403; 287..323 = -7.0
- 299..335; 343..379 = 0.3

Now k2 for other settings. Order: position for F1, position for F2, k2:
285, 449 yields 9.13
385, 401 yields 9.53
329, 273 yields 9.63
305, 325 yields 9.53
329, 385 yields 9.48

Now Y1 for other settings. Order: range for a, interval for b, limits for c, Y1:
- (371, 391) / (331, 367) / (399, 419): -0.52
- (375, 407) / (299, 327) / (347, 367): 0.10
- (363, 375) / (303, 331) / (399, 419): -0.46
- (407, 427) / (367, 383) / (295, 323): 0.84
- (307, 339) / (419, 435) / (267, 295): 0.59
